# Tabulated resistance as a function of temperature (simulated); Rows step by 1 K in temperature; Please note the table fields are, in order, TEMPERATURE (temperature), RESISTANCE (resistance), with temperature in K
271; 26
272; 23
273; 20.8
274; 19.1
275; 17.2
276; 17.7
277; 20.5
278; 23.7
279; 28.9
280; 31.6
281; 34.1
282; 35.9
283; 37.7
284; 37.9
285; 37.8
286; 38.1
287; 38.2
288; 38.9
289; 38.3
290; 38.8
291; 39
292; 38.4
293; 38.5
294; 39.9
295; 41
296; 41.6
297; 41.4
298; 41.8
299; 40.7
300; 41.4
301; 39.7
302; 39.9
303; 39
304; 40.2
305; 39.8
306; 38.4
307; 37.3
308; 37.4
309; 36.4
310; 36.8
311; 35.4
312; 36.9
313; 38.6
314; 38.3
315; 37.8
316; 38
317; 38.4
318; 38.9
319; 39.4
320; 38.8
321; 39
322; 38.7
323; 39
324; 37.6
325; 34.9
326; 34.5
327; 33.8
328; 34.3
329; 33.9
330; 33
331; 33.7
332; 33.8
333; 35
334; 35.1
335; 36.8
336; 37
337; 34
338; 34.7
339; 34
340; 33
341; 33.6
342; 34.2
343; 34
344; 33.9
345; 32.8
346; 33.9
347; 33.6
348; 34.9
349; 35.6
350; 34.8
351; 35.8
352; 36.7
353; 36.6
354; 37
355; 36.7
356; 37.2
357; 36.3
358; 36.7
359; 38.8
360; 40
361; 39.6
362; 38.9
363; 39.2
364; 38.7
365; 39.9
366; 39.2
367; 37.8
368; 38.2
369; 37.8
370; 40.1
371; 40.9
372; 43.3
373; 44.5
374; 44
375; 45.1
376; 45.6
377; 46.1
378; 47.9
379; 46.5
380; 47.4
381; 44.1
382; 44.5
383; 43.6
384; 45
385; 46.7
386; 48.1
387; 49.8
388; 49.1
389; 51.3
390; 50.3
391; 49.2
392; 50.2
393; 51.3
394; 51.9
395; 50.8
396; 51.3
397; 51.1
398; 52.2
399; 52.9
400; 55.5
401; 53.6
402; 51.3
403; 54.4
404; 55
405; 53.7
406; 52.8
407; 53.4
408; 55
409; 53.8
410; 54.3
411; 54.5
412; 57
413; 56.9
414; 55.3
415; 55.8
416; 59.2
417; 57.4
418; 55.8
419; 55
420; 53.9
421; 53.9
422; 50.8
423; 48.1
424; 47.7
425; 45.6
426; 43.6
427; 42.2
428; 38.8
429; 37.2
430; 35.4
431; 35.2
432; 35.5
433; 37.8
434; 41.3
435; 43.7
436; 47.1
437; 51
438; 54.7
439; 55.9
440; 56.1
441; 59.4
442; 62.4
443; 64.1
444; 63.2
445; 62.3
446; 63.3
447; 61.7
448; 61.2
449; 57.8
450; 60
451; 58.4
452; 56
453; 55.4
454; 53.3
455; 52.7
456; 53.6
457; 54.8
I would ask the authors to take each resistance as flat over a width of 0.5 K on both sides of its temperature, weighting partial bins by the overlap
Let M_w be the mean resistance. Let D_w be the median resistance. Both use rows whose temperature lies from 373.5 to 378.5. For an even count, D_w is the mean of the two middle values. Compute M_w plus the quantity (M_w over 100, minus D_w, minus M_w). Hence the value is -45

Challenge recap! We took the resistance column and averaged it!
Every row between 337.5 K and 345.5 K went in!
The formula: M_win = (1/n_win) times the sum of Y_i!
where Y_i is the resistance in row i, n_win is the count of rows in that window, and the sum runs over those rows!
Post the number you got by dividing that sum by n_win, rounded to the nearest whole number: 34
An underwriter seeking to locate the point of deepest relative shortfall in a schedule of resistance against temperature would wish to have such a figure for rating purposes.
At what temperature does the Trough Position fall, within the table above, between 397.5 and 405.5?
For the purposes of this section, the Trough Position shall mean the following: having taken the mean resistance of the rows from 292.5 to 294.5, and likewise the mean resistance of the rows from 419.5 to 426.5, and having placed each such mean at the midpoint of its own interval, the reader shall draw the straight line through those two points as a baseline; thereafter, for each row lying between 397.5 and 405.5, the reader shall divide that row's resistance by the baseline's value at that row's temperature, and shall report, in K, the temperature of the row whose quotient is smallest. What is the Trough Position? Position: 402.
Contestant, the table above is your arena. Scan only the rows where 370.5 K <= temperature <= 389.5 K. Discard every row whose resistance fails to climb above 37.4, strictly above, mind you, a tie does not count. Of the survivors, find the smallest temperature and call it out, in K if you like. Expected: 371 K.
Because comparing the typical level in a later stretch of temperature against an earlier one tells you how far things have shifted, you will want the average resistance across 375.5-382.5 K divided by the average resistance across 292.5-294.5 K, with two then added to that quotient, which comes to 3.17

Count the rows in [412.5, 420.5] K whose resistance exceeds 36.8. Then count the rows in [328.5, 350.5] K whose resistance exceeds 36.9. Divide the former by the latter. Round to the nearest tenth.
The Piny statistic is 8.0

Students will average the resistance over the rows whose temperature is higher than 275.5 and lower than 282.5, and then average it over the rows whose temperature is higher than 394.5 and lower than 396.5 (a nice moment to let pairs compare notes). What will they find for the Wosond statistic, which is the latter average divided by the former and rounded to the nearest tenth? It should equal 1.9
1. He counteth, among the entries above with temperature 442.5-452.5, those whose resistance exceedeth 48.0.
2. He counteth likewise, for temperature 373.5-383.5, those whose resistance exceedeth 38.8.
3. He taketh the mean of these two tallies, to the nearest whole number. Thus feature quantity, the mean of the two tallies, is 10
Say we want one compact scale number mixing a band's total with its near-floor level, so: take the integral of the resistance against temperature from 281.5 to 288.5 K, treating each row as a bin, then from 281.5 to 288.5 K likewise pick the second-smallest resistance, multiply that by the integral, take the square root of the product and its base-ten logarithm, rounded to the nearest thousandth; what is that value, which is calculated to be 1.999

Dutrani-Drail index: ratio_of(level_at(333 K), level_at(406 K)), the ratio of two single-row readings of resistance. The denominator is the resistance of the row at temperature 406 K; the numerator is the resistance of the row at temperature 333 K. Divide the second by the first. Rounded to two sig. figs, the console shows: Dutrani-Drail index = 0.66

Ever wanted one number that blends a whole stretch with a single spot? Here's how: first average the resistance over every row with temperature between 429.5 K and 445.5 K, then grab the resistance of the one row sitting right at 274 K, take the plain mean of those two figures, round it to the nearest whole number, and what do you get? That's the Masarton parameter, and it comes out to 35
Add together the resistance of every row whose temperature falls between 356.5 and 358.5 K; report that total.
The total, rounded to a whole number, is 73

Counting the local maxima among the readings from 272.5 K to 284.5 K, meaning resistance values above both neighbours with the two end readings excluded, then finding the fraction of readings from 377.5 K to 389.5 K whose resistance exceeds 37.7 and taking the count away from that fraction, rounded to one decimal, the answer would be 1.0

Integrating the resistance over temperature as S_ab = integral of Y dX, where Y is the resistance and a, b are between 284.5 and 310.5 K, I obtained 1019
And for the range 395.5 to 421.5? 1415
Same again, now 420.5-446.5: 1276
